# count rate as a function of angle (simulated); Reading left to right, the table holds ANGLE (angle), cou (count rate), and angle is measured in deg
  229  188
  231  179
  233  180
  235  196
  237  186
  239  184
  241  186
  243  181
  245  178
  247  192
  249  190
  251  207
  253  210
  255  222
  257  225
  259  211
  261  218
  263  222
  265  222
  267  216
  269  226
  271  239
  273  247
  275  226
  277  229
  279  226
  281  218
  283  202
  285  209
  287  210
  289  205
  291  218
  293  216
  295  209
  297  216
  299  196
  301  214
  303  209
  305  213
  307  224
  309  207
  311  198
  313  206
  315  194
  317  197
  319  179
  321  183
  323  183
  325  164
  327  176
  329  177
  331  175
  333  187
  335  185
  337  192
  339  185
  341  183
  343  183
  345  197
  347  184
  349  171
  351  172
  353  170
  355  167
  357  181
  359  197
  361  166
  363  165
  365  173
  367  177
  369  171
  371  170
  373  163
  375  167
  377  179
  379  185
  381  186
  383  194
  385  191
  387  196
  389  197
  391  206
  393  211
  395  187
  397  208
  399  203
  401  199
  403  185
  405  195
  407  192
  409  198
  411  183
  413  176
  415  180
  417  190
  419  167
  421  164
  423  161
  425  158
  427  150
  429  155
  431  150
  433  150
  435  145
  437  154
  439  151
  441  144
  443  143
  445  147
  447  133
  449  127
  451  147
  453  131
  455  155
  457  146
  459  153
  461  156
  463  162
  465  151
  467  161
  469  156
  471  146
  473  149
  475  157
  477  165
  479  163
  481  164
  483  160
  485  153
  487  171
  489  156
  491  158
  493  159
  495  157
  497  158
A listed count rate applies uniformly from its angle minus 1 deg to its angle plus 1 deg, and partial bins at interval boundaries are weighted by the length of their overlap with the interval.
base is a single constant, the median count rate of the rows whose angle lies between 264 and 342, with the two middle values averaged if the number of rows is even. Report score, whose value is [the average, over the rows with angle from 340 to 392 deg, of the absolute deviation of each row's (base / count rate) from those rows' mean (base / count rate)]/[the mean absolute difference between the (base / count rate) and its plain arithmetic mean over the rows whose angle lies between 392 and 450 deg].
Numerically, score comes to 0.43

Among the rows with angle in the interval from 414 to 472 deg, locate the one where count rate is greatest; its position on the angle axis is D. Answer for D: 417 deg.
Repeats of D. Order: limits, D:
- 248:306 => 273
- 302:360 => 307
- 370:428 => 393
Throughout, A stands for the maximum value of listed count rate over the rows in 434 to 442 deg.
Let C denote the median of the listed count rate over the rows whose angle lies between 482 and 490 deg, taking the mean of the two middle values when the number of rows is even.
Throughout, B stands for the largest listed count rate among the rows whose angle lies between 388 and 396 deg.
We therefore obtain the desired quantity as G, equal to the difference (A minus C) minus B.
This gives -215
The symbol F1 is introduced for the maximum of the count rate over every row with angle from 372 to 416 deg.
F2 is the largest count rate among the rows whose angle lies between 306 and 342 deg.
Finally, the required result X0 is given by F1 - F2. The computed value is -13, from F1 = 211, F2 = 224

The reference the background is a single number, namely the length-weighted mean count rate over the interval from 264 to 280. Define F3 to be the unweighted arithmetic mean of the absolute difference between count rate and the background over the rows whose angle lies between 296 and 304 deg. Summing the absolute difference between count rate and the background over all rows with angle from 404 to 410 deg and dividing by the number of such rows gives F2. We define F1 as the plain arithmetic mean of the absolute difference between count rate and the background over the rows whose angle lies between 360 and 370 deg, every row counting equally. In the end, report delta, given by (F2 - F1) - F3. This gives -45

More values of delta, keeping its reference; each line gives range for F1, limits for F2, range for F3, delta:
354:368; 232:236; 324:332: -69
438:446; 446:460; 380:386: -34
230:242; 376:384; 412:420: -51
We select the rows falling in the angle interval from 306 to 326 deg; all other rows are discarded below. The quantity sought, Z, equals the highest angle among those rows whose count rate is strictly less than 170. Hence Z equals 325 deg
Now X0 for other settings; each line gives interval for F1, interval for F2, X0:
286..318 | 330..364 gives 27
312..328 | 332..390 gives 9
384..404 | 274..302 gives -18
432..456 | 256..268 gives -70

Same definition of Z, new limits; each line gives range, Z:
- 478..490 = 489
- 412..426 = 425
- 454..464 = 463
